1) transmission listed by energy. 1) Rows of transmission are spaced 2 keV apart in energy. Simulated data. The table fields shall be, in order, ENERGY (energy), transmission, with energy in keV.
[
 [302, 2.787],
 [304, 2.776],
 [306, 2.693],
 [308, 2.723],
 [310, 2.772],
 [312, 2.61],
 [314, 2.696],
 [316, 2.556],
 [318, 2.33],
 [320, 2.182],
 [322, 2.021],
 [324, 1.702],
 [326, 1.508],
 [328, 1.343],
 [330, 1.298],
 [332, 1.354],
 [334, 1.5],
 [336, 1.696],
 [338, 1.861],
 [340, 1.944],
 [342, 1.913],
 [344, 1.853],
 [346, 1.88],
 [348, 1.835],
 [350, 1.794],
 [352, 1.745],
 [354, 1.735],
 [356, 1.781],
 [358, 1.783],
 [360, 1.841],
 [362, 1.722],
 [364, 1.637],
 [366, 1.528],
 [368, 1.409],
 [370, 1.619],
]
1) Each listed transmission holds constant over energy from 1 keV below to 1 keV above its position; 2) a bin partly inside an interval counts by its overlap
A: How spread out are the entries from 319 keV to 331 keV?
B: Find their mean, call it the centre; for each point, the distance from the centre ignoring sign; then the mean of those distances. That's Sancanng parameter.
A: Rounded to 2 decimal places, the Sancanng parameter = 0.29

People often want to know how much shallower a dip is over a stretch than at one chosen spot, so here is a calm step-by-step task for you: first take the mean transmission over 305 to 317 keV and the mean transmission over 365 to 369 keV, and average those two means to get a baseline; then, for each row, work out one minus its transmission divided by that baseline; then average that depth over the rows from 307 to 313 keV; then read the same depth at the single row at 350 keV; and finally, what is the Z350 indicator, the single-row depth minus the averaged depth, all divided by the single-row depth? 3.3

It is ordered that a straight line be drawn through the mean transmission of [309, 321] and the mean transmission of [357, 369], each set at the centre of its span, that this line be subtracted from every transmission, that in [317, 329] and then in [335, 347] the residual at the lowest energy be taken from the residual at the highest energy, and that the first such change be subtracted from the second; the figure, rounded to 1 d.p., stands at 1.2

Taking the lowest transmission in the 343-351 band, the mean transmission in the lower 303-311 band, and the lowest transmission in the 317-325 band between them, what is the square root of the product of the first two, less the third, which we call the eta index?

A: 0.52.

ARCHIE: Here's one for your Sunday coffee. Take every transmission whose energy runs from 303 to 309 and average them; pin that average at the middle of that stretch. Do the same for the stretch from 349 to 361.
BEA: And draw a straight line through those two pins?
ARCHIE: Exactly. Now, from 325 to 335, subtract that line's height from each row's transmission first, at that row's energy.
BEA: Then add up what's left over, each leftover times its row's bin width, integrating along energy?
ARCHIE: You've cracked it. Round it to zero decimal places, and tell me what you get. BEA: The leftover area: -9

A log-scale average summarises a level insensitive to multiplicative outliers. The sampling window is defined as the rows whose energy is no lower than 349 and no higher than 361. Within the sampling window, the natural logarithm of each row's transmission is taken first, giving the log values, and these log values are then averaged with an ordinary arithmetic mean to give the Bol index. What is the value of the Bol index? 0.58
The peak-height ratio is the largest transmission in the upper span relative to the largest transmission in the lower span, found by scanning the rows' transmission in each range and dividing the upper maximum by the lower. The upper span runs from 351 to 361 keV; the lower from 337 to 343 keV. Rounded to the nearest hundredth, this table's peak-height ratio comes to 0.95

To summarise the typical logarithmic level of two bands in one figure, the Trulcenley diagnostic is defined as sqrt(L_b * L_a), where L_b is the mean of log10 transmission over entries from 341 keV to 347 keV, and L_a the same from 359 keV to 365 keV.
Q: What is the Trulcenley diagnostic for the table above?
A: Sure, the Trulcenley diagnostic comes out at 0.26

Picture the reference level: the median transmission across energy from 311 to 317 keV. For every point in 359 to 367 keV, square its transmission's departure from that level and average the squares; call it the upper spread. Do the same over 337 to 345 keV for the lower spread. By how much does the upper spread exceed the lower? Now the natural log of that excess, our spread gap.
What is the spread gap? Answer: -1.0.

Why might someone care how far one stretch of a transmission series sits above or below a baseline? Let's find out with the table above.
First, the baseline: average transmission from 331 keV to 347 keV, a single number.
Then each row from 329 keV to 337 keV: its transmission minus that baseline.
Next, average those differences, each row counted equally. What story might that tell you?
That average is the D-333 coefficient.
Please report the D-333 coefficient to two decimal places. -0.29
